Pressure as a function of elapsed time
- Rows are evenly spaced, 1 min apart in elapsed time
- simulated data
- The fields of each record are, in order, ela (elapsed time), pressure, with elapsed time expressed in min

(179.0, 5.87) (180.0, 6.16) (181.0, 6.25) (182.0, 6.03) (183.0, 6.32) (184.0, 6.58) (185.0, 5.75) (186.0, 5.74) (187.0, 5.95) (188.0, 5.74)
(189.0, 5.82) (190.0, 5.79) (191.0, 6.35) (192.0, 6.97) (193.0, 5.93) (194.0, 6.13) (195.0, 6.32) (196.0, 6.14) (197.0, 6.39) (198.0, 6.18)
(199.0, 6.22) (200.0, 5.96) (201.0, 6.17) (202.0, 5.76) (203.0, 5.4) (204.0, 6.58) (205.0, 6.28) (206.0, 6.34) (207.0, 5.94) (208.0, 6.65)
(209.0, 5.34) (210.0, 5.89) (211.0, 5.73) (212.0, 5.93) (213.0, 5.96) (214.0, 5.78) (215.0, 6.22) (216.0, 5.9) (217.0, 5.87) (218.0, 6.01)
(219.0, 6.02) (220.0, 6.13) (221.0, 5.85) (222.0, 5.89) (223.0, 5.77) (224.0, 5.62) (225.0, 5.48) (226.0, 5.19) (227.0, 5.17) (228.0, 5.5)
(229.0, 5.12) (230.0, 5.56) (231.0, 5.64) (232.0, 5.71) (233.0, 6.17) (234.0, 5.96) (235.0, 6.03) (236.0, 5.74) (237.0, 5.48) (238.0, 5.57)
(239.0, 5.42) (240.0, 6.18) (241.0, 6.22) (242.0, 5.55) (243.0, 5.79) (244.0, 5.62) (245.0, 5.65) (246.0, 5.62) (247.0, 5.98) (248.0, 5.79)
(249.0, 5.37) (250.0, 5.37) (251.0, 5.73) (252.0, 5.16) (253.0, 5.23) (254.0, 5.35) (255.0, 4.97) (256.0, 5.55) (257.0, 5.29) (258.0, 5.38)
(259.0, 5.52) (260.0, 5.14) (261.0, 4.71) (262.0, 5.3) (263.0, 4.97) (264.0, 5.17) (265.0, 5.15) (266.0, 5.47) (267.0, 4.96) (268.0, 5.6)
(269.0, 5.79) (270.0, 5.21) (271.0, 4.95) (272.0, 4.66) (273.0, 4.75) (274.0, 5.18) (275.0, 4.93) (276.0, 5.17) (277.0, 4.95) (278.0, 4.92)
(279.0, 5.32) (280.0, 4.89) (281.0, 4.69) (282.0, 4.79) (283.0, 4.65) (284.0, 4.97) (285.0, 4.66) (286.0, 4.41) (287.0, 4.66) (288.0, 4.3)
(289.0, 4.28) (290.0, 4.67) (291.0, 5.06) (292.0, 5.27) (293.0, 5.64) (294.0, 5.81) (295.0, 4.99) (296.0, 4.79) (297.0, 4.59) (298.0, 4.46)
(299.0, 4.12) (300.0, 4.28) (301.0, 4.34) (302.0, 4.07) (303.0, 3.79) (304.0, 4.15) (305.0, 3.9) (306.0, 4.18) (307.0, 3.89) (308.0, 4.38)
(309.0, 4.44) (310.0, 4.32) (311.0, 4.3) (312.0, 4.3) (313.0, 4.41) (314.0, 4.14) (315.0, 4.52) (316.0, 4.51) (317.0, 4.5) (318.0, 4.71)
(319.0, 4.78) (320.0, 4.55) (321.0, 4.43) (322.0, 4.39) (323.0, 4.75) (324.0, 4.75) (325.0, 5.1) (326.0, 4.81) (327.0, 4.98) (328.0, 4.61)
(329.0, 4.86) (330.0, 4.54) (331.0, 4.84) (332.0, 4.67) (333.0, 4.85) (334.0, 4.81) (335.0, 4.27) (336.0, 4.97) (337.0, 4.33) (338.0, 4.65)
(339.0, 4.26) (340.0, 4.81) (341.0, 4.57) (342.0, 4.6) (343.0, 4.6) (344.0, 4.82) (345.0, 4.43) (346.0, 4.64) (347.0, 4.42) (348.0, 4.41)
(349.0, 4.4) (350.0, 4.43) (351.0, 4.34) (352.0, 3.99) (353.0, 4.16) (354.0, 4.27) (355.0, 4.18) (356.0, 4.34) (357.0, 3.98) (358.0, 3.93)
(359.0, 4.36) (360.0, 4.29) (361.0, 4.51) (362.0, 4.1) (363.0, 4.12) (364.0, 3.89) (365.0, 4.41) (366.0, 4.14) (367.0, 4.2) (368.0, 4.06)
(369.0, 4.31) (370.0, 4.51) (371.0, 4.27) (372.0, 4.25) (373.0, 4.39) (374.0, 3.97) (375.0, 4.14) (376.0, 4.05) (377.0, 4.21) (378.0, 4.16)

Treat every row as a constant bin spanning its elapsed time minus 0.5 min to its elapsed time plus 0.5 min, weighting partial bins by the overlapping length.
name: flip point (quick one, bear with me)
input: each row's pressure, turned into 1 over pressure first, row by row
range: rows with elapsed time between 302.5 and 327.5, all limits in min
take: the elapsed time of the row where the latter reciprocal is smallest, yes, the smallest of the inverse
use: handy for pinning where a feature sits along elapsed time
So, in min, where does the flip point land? 325.0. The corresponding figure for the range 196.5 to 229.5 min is 208.0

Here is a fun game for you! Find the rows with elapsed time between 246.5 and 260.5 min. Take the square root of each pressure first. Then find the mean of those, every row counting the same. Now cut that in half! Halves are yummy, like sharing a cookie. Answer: 1.16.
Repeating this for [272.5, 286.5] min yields 1.10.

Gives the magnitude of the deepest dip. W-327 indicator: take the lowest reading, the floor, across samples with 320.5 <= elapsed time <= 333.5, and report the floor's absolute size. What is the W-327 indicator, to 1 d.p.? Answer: 4.4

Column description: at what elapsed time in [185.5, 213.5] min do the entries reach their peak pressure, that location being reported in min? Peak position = 192.0 min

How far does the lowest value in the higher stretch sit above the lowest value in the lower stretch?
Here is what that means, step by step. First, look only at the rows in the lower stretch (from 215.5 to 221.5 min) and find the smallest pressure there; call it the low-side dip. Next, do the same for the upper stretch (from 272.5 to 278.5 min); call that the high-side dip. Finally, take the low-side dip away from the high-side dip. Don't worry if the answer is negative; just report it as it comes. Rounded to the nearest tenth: -1.1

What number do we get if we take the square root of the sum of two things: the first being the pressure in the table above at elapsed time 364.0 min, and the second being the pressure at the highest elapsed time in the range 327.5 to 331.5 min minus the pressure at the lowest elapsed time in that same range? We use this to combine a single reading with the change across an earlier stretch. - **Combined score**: 2.03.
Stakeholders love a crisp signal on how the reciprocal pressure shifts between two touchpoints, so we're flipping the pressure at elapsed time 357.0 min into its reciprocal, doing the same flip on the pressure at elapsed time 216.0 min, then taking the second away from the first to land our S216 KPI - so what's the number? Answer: 0.082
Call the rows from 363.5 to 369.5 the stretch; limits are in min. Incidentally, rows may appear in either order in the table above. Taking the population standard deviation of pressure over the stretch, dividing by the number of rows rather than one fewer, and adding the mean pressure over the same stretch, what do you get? 4.3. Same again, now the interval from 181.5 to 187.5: 6.4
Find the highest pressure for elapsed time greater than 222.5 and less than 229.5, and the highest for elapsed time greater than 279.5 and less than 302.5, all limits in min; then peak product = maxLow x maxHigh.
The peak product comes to 33.5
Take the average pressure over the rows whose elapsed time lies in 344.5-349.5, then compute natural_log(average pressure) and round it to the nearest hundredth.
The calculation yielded 1.50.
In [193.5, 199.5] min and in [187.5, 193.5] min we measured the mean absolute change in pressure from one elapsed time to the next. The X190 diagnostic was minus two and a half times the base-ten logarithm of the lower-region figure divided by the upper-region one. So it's -1.1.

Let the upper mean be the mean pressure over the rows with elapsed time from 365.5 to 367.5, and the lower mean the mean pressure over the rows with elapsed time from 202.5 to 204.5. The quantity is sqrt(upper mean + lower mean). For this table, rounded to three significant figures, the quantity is 3.19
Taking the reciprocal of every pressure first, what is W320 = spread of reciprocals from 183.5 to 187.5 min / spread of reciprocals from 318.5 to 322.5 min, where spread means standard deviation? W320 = 1.3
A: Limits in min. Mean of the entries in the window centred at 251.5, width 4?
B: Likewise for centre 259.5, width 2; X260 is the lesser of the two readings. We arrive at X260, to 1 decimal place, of 5.3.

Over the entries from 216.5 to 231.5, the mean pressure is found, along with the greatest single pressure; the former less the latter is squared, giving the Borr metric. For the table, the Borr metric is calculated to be 0.2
